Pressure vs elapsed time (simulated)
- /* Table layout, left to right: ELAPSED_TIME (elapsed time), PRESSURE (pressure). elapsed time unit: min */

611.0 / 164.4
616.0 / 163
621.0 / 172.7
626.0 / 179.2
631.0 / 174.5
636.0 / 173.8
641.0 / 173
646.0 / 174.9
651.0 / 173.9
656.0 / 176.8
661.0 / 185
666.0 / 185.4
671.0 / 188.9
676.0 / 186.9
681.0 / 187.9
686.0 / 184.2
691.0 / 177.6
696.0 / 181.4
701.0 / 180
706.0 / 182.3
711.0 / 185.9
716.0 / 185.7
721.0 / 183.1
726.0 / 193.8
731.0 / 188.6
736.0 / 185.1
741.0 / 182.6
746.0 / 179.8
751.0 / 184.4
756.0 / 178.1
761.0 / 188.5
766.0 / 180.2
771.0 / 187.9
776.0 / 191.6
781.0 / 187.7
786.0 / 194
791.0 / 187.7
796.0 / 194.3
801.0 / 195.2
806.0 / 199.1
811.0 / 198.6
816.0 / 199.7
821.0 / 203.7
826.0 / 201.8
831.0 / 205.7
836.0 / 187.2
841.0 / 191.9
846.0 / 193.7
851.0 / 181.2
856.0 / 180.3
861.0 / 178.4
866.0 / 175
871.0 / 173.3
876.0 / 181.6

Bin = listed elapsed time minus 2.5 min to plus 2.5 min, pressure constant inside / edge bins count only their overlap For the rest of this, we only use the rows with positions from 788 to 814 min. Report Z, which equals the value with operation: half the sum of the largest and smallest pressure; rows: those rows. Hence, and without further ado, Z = 193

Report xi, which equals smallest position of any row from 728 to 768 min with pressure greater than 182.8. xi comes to 731.0 min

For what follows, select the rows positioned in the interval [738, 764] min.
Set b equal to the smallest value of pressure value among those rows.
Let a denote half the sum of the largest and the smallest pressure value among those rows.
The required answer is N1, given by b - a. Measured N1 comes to -5.2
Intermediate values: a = 183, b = 178.1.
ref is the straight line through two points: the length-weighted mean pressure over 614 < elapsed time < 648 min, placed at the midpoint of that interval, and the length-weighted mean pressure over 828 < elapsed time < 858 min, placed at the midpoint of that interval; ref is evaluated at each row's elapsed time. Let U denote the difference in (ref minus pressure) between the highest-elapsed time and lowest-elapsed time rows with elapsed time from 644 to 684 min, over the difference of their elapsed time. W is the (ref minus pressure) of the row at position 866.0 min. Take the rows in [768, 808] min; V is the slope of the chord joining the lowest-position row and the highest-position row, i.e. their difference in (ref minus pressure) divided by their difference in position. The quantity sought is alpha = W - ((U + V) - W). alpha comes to 35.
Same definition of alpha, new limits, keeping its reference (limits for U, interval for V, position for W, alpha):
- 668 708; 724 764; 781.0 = -5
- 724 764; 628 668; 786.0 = -17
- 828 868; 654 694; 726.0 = -27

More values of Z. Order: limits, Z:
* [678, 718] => 183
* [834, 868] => 184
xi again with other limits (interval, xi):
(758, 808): 761.0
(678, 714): 681.0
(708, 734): 711.0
